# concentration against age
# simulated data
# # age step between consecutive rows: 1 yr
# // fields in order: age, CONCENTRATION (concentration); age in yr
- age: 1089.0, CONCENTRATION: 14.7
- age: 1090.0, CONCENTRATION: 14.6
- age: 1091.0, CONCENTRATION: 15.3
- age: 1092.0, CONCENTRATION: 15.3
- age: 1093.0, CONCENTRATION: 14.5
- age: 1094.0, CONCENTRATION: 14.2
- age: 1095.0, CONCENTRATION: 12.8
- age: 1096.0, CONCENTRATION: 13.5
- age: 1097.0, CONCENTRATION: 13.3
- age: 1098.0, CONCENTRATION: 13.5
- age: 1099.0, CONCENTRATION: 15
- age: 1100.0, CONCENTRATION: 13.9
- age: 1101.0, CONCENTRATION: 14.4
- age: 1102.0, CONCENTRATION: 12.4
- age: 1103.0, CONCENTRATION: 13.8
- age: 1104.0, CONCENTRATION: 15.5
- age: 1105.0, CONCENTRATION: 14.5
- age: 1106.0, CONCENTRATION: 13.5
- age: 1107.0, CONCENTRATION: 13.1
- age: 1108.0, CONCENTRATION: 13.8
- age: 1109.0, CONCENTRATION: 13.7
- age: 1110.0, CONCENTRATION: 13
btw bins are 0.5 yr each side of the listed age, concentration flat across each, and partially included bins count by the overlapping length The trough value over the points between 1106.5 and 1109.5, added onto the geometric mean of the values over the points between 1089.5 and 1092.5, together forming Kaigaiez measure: 28.2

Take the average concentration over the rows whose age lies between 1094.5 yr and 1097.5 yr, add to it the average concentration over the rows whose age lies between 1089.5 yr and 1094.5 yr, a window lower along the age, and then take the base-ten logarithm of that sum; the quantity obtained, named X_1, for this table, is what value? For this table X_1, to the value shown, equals 1.447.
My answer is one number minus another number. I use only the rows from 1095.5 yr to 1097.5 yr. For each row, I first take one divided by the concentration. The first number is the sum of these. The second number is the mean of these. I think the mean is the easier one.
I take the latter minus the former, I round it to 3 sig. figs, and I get -0.0746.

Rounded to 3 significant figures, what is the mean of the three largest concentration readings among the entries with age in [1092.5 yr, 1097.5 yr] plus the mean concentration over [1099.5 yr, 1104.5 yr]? 28.1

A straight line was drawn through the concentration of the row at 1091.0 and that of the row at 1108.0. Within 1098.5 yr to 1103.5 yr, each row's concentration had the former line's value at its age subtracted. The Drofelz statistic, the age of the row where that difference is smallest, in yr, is 1102.0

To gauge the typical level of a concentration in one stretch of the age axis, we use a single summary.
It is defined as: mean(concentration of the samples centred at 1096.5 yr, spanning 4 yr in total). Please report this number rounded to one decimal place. 13.3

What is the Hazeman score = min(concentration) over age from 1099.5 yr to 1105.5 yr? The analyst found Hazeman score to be 12.4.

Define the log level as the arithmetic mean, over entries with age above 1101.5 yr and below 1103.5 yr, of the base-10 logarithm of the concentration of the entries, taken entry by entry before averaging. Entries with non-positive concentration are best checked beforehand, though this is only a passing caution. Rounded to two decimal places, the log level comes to 1.12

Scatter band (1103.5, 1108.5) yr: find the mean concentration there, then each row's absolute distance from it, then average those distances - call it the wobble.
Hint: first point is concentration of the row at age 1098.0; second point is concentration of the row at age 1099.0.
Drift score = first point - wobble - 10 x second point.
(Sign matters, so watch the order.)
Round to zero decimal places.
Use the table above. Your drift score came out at -137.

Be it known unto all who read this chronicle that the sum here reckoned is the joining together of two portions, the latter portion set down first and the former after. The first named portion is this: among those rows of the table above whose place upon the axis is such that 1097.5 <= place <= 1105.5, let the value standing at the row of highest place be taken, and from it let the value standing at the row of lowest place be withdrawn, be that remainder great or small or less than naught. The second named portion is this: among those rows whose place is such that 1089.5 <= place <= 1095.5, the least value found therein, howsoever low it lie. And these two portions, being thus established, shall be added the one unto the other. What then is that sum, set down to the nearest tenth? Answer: 13.8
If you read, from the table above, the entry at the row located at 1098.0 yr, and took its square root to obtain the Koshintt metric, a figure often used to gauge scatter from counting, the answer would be 3.67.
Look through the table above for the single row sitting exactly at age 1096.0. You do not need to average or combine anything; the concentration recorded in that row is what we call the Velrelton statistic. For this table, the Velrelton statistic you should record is 13.5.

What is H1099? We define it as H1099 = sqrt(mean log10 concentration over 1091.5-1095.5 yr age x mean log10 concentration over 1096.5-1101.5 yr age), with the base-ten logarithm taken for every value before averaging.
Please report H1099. 1.15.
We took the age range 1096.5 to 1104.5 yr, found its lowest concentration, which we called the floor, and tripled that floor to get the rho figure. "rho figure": 37.2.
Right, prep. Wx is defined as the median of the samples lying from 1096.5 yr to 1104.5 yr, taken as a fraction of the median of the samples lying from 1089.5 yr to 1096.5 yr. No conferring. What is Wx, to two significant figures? 0.96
